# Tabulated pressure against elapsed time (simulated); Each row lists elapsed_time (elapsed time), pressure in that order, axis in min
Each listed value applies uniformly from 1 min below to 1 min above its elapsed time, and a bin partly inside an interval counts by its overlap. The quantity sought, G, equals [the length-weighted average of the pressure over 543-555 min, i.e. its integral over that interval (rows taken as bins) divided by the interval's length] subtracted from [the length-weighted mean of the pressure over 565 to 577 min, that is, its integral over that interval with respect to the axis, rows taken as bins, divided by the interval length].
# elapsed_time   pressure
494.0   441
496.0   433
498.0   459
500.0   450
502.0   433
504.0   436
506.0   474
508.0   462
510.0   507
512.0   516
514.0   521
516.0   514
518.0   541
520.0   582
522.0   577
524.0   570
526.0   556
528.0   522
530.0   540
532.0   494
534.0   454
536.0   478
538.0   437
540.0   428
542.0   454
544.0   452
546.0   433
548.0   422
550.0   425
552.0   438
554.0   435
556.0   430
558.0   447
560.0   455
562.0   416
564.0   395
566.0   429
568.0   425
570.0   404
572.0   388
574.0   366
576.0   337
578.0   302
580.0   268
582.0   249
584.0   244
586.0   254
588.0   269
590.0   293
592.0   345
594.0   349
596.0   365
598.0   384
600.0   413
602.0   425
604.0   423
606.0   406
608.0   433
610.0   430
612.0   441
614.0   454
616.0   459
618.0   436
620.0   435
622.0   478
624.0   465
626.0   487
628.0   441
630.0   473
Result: -43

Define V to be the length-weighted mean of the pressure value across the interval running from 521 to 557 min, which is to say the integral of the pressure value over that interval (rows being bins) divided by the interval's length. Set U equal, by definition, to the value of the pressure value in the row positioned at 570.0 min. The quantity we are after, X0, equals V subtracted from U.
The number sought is -71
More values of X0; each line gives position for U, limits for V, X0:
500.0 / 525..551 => -19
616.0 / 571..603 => 131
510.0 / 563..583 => 151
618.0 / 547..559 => 3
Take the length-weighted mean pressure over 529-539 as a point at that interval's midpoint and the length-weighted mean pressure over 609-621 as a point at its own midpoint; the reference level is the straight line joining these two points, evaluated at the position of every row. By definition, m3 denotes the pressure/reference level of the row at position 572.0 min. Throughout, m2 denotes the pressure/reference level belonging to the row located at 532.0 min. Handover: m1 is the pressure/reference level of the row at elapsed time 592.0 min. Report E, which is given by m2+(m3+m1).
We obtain 2.63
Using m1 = 0.761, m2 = 1.03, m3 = 0.84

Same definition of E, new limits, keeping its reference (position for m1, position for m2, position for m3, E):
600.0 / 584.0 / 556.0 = 2.37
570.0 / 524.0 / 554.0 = 2.97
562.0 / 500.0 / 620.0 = 2.78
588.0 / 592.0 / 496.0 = 2.22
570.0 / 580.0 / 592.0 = 2.22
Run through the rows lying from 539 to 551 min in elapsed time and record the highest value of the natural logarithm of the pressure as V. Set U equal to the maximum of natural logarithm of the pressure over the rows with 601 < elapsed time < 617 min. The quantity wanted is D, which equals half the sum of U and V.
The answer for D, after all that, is 6.12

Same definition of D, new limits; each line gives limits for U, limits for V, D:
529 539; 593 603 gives 6.17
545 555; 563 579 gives 6.07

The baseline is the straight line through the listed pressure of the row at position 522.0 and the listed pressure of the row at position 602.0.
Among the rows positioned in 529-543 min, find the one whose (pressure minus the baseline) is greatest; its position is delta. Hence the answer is 530.0 min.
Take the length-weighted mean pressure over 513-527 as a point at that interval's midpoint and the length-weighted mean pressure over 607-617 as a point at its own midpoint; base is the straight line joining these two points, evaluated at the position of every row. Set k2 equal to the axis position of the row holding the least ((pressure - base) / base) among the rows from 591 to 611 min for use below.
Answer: 592.0 min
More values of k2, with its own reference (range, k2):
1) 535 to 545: 540.0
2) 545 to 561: 548.0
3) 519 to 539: 538.0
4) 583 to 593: 584.0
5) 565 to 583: 582.0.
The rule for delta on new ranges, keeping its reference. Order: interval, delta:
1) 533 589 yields 560.0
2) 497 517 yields 514.0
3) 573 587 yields 574.0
